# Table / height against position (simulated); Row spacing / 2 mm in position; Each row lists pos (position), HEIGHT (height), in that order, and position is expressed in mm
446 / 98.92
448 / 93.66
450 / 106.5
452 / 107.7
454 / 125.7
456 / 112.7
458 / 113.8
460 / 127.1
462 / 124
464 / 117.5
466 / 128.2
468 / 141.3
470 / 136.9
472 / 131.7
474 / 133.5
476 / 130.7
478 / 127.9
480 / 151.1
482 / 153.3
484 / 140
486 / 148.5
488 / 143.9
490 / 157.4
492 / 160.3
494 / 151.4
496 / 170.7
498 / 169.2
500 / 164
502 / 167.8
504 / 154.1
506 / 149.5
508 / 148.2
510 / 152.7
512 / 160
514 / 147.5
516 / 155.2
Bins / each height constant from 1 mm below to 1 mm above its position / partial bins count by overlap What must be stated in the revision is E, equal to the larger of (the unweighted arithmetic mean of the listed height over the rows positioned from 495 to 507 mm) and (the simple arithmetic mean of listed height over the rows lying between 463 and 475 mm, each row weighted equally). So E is 163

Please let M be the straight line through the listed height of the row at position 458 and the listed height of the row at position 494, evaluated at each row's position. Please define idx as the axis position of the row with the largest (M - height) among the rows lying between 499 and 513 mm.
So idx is 508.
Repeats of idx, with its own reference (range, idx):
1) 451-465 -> 464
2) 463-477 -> 464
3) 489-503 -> 494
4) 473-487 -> 478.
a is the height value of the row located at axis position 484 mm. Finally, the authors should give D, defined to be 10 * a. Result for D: 1400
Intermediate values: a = 140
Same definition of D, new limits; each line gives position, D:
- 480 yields 1511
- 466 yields 1282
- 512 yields 1600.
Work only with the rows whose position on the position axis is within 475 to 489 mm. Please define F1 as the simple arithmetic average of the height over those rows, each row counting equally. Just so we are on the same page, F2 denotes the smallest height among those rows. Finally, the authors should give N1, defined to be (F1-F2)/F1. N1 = 0.101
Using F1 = 142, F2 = 127.9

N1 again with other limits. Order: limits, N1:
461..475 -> 0.099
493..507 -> 0.071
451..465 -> 0.090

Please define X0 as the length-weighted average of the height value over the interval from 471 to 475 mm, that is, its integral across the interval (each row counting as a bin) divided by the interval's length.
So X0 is 133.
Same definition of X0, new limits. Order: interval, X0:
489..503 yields 163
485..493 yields 153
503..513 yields 153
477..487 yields 144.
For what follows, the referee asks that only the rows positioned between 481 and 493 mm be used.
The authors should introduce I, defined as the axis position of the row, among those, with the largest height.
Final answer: 492 mm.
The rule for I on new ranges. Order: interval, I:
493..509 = 496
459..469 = 468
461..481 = 480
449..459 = 454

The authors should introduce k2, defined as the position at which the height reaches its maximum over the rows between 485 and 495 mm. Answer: 492 mm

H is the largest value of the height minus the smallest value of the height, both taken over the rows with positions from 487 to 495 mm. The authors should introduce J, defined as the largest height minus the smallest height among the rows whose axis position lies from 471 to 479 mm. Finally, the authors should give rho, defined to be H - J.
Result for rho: 11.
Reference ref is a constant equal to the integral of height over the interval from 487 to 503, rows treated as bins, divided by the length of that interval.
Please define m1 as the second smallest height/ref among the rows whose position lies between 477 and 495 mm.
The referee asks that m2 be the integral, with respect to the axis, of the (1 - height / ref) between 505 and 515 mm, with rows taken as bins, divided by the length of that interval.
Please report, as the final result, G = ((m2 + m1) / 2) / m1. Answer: 0.53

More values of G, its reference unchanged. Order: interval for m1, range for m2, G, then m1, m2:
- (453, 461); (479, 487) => 0.55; 0.71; 0.08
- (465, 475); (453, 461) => 0.65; 0.82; 0.25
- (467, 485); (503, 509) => 0.54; 0.81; 0.06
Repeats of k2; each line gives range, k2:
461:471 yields 468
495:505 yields 496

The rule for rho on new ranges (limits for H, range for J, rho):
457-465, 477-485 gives -12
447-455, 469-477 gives 26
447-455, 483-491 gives 15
